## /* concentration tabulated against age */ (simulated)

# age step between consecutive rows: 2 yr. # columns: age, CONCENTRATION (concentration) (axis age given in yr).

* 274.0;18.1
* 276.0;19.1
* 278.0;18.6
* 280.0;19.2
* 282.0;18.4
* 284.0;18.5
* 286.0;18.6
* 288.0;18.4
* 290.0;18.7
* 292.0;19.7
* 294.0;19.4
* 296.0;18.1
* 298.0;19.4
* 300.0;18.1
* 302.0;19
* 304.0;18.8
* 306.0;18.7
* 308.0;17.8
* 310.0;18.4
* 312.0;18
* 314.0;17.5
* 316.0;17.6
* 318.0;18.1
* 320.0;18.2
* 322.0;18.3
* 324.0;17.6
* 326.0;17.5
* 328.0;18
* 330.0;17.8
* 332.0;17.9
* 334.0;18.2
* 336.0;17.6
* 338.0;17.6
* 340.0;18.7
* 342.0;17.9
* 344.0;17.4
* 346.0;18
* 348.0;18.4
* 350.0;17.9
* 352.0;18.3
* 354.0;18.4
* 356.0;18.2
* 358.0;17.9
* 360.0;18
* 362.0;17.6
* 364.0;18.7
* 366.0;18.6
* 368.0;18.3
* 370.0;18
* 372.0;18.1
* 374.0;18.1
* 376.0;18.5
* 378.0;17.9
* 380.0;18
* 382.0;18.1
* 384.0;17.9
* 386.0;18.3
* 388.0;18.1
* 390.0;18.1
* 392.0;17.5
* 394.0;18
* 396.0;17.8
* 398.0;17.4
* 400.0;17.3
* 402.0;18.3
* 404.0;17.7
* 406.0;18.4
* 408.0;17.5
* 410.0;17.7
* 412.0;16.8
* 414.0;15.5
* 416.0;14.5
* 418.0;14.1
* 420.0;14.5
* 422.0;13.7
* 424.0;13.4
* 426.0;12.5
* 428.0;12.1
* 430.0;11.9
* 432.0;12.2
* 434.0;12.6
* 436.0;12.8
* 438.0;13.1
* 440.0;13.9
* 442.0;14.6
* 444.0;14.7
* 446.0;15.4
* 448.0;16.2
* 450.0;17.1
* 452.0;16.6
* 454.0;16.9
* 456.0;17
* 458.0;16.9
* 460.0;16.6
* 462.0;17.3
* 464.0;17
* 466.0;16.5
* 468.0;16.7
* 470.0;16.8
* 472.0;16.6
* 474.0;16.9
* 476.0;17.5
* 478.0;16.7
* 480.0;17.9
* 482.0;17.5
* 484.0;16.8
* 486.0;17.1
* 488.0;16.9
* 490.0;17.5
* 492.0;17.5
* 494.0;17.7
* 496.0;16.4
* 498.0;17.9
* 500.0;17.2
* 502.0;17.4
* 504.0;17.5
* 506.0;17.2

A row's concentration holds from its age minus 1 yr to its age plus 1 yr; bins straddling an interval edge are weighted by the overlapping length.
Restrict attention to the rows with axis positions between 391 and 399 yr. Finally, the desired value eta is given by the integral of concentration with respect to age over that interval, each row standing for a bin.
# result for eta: 141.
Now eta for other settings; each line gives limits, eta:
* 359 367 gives 146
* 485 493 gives 138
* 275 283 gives 151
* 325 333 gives 142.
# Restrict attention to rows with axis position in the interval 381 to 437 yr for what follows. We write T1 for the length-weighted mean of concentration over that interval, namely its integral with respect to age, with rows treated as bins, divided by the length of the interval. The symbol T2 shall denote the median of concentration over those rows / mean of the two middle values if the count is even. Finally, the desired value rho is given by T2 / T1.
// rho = 1.09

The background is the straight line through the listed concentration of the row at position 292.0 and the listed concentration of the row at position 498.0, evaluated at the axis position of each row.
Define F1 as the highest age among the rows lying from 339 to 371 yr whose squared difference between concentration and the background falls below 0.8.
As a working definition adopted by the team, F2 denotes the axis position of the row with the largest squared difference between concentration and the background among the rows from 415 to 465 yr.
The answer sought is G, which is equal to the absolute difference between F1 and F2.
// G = 62 yr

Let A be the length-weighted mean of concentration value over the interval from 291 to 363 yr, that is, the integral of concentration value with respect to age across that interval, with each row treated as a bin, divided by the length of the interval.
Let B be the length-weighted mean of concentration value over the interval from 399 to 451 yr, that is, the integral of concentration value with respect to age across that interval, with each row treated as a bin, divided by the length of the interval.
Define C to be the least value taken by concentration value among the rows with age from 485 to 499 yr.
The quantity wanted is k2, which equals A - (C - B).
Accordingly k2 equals 17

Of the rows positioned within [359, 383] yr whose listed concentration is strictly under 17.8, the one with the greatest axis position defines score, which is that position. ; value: 362.0 yr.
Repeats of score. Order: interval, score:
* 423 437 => 436.0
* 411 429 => 428.0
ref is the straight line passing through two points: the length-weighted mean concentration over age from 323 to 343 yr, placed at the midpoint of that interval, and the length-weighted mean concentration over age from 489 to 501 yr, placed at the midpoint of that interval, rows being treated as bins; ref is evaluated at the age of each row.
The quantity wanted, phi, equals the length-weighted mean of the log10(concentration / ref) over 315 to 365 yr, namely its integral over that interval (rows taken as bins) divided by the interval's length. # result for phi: 0.003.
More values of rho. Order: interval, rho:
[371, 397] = 1.00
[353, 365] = 1.00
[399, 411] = 0.99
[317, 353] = 1.00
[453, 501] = 0.99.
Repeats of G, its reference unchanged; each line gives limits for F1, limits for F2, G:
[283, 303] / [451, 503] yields 150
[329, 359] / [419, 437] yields 76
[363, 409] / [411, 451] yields 24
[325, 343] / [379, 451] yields 90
